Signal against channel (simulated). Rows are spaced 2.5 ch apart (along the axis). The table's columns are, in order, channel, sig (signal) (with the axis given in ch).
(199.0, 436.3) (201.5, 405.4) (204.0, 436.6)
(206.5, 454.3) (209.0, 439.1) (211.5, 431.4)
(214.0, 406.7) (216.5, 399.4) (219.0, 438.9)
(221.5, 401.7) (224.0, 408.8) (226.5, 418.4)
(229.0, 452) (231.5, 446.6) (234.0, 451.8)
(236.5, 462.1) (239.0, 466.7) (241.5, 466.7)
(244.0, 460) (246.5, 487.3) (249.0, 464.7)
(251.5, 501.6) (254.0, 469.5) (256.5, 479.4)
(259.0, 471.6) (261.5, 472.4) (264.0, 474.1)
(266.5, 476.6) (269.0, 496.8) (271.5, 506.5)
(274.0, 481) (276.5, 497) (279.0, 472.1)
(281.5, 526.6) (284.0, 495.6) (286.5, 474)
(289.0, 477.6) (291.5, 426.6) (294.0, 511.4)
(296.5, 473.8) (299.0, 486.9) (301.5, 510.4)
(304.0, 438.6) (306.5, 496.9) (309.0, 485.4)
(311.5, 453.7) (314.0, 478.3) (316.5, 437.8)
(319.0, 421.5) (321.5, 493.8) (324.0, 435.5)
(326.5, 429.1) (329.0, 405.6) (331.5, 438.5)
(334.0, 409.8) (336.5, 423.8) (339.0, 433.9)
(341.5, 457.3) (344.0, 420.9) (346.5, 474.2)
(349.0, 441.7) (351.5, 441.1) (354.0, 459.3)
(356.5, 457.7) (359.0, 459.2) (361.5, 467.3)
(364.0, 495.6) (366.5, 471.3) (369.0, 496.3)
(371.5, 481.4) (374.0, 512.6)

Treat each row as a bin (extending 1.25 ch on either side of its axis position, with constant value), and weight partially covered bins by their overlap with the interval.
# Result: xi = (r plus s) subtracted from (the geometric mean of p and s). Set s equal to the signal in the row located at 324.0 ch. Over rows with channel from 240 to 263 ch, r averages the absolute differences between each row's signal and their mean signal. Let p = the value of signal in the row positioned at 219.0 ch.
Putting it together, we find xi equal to -8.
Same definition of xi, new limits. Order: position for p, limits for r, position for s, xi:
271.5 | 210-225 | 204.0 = 20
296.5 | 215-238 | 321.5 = -31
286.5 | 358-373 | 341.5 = -4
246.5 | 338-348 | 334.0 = 18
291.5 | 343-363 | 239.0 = -34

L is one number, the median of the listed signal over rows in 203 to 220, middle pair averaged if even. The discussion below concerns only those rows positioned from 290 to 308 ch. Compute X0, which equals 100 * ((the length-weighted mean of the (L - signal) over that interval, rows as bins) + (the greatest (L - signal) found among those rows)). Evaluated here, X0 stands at -3130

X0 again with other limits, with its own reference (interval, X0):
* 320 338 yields 3404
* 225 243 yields 325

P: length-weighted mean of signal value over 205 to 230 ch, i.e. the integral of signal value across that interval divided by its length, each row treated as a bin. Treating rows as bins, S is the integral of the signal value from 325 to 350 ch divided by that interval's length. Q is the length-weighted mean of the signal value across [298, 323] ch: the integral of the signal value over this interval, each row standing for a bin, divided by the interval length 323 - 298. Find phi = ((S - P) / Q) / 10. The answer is 0.002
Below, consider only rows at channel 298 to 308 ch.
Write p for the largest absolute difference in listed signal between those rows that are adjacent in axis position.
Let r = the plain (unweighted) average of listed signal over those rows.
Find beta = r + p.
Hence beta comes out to 555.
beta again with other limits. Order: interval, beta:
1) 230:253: 504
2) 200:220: 466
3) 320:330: 499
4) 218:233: 465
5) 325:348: 486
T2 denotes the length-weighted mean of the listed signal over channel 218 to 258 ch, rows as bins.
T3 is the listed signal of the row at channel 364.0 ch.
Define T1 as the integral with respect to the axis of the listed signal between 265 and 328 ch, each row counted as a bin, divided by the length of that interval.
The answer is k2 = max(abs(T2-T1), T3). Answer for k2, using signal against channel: 496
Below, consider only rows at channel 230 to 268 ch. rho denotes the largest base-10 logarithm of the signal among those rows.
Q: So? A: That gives 2.700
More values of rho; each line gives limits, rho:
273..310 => 2.721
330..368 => 2.695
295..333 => 2.708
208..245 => 2.669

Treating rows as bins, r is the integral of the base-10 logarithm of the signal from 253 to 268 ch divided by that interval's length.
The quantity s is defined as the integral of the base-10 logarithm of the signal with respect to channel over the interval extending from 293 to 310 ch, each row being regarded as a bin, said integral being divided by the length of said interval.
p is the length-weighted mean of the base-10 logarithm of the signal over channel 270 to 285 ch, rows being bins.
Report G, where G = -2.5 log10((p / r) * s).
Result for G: -1.08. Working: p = 2.70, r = 2.68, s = 2.69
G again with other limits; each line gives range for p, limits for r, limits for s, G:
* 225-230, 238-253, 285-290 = -1.05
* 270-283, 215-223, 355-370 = -1.10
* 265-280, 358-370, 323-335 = -1.05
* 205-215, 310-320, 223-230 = -1.04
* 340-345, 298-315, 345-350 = -1.05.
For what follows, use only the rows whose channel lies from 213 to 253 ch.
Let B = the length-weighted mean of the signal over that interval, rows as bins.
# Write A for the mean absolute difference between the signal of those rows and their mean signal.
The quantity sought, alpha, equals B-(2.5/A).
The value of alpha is 446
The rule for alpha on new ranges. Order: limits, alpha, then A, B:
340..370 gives 461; 16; 461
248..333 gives 472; 22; 472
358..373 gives 479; 13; 479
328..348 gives 433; 18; 433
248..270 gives 478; 9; 478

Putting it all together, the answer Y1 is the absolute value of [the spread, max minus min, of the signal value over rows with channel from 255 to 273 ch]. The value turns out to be 35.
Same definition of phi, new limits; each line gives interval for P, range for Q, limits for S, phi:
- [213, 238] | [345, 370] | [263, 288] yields 0.013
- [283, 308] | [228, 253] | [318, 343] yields -0.009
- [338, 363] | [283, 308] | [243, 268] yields 0.005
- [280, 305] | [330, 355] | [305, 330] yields -0.006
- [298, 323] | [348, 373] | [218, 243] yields -0.006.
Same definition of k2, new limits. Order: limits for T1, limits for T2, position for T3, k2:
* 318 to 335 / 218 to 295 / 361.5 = 467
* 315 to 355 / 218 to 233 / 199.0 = 436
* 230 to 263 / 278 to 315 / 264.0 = 474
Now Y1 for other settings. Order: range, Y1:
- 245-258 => 37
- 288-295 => 85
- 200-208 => 49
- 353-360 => 2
